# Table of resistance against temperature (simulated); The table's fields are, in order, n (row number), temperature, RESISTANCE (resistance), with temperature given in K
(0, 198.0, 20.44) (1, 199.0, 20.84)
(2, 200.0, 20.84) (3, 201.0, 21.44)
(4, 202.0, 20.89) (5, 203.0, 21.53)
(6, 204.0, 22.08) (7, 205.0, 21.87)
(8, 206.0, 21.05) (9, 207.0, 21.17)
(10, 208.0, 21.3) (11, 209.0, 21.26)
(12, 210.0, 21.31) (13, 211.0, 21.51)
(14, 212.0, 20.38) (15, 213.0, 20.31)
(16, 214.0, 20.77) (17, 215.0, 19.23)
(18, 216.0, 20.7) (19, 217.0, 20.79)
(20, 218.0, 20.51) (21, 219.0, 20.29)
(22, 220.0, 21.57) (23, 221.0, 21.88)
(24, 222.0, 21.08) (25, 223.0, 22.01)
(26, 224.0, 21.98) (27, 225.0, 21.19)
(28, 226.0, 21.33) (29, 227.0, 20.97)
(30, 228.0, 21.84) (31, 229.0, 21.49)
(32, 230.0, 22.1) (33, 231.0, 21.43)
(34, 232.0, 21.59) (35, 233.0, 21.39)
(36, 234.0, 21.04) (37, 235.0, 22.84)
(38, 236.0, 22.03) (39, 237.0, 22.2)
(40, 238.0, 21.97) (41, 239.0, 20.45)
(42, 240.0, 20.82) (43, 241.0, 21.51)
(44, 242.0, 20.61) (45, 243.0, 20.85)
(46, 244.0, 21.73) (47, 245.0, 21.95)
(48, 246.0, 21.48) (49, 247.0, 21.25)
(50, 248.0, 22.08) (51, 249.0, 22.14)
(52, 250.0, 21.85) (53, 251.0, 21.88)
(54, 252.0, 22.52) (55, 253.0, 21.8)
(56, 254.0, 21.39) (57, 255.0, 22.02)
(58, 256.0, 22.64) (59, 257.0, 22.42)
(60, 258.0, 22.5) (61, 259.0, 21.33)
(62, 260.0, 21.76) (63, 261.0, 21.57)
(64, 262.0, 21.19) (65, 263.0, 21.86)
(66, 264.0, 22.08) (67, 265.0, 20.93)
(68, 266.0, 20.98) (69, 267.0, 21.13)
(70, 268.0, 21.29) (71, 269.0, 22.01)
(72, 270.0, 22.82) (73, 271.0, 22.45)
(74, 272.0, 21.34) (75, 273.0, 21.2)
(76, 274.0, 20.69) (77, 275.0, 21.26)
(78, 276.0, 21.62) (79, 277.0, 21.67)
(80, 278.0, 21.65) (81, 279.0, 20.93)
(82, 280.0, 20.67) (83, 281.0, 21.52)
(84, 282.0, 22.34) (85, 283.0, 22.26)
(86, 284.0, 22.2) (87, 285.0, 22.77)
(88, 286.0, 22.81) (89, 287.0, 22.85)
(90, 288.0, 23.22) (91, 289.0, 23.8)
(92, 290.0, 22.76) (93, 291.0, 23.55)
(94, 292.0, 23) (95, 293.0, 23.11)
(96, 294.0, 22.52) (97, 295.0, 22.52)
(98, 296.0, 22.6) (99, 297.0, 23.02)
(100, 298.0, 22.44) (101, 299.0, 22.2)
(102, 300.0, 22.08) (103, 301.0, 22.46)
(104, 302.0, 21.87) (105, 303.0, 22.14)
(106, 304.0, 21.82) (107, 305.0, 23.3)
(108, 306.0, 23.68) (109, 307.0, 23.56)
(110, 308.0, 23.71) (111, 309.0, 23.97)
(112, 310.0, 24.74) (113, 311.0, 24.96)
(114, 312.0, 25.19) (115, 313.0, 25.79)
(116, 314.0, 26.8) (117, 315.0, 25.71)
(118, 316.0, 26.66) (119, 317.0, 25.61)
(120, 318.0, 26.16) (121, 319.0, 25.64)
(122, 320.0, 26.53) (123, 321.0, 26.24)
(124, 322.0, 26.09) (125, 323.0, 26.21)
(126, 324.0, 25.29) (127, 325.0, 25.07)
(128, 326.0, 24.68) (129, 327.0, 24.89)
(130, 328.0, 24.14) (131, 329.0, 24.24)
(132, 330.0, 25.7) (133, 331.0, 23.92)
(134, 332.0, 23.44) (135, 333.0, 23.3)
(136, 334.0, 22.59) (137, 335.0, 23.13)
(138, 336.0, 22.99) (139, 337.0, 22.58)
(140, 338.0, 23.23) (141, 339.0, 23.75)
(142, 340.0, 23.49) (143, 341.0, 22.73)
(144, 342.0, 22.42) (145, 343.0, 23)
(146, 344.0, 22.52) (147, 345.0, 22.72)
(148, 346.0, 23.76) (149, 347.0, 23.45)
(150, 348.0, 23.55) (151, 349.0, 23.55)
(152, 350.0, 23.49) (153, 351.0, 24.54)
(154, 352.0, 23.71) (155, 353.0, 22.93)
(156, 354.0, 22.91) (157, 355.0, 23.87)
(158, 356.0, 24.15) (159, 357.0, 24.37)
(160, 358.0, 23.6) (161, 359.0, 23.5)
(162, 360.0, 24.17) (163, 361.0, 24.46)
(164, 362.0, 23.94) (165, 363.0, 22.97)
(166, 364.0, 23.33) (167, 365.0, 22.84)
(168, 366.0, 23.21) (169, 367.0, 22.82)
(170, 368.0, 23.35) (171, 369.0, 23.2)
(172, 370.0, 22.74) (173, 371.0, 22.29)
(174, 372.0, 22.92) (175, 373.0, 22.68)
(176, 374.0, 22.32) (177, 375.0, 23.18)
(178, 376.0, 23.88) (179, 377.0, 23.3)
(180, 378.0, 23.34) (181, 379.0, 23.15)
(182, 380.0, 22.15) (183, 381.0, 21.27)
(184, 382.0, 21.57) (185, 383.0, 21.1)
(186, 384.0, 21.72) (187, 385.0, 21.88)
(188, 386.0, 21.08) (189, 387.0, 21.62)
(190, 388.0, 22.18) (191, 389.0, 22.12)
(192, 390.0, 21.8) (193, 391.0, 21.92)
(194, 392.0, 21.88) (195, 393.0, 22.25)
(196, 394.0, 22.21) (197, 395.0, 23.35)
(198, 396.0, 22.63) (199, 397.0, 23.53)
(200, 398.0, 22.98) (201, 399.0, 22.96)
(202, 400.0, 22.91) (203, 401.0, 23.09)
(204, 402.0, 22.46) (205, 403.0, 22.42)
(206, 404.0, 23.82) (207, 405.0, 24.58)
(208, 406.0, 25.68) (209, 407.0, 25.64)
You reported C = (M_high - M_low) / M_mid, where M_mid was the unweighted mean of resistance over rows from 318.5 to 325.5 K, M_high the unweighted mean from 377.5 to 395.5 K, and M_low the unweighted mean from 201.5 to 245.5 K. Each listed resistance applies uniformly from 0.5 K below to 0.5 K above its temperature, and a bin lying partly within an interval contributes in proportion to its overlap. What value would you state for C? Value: 0.029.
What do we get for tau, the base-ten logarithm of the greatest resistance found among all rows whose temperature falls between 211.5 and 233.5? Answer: 1.34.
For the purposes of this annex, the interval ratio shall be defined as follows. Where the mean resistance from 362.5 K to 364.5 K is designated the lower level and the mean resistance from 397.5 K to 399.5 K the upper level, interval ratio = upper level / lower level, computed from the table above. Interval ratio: 0.99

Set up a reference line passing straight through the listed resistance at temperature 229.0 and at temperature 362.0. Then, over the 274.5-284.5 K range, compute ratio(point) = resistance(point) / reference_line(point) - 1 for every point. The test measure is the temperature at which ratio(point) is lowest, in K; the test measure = 280.0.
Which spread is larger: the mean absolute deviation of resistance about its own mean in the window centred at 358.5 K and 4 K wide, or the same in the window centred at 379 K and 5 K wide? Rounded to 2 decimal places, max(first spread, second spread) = 0.75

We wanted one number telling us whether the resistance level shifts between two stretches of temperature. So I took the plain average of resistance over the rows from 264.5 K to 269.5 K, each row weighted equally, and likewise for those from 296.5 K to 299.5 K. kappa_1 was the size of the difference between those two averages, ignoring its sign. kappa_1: 1.3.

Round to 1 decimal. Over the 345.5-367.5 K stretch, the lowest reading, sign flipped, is -22.8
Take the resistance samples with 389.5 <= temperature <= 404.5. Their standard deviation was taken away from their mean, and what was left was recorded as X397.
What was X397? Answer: 22.1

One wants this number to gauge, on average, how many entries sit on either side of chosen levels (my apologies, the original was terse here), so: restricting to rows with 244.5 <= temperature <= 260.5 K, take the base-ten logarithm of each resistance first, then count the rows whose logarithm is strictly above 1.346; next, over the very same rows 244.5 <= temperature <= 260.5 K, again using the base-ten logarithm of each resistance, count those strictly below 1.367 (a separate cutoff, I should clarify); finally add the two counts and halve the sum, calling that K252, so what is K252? 10.0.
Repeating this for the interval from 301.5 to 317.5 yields 8.0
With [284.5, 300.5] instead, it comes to 14.5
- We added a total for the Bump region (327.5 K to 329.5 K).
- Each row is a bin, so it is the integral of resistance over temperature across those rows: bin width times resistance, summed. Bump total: 48.4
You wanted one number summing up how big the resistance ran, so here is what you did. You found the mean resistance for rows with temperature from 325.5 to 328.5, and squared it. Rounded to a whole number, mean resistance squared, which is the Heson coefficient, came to 604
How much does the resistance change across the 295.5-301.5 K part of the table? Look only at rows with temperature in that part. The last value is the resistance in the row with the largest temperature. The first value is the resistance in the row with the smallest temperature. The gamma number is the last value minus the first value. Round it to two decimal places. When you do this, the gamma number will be -0.14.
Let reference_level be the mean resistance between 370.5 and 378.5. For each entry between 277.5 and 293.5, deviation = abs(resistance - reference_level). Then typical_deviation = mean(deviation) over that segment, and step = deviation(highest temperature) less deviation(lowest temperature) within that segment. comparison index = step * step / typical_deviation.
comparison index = 2.0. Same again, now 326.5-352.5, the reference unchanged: 2.0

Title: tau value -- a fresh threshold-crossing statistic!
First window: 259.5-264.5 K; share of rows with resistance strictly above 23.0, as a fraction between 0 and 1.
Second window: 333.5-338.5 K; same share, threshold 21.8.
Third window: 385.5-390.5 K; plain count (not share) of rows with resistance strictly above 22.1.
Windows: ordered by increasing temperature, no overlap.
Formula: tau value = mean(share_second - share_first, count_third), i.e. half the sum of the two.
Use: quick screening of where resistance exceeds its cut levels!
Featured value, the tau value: 1.50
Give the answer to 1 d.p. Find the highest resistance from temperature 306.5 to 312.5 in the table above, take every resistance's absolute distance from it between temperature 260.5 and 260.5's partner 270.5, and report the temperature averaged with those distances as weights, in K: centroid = 265.3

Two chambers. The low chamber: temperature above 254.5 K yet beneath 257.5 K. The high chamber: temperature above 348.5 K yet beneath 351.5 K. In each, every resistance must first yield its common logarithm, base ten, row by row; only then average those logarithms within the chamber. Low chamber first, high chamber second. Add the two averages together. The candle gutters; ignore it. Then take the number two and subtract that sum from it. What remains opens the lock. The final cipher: -0.727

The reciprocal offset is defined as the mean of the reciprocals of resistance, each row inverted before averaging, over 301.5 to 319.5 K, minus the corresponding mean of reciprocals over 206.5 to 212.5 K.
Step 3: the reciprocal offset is -0.0063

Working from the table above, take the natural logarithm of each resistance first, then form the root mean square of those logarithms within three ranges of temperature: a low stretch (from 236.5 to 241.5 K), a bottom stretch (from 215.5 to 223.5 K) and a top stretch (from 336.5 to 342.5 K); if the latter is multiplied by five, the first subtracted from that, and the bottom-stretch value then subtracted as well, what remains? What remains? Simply 9.6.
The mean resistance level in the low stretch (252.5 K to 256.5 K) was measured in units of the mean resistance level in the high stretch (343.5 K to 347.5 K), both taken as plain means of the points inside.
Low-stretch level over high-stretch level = 0.95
